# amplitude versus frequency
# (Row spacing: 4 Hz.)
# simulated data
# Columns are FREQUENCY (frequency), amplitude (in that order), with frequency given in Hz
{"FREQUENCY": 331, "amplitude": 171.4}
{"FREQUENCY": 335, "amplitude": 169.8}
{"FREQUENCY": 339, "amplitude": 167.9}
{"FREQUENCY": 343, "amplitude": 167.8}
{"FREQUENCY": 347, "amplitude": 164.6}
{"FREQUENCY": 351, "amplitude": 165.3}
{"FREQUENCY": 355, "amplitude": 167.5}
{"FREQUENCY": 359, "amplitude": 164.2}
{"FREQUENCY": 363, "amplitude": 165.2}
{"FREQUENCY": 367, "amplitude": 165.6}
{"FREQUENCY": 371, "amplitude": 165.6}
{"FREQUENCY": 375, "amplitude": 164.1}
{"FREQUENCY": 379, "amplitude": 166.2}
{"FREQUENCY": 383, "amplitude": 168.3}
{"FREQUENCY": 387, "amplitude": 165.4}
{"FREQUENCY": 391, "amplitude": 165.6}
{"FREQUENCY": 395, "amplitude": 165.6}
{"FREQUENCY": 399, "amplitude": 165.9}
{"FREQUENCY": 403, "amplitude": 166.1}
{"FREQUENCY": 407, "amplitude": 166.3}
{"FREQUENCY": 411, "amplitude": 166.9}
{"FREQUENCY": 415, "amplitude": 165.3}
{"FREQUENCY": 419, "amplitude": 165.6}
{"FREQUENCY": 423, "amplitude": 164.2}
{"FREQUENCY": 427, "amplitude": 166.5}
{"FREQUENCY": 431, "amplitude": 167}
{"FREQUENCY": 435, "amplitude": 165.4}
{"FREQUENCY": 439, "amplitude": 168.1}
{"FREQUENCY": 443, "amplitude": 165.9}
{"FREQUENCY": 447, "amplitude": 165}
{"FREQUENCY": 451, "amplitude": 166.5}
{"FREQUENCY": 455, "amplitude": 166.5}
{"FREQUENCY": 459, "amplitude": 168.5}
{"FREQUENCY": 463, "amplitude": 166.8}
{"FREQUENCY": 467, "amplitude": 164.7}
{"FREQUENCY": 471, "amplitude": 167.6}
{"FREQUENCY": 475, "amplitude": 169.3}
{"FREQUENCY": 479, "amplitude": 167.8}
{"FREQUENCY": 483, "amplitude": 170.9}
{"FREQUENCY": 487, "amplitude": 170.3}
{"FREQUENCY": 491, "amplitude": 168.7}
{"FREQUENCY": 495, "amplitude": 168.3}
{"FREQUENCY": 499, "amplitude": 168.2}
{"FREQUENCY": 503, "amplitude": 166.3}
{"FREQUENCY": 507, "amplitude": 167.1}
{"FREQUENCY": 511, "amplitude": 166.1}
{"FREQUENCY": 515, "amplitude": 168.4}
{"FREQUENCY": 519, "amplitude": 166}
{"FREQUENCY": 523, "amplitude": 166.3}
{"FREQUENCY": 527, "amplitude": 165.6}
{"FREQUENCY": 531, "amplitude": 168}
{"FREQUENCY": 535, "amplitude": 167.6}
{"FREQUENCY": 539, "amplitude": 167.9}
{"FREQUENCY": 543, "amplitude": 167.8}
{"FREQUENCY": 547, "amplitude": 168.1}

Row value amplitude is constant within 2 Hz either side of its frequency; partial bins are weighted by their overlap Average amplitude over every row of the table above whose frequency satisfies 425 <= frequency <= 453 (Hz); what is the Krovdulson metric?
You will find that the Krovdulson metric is 166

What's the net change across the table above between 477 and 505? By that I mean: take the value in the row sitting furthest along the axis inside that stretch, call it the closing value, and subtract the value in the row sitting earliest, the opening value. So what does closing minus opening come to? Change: -1.5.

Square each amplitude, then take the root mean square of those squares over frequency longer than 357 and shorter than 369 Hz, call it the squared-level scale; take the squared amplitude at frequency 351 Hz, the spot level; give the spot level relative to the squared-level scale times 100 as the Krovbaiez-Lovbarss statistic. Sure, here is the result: 100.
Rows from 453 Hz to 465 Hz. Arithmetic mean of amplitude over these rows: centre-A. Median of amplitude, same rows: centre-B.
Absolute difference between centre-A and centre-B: 0.47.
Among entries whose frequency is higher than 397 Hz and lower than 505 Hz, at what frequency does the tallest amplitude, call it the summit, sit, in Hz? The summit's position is 483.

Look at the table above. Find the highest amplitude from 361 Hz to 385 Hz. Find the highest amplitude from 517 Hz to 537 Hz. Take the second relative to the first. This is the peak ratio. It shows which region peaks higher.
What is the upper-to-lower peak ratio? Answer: 0.998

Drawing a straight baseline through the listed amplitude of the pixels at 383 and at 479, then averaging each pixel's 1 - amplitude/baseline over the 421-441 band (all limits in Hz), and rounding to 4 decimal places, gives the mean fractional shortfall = 0.0108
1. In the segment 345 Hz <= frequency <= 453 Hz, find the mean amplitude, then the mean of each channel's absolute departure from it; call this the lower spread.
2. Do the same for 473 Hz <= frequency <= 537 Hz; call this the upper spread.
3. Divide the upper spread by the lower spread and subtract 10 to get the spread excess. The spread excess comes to -8.52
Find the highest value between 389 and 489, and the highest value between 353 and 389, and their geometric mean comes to 170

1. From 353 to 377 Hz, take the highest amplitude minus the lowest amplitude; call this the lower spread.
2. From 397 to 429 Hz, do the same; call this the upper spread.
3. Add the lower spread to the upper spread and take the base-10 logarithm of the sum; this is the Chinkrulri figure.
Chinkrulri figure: 0.79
